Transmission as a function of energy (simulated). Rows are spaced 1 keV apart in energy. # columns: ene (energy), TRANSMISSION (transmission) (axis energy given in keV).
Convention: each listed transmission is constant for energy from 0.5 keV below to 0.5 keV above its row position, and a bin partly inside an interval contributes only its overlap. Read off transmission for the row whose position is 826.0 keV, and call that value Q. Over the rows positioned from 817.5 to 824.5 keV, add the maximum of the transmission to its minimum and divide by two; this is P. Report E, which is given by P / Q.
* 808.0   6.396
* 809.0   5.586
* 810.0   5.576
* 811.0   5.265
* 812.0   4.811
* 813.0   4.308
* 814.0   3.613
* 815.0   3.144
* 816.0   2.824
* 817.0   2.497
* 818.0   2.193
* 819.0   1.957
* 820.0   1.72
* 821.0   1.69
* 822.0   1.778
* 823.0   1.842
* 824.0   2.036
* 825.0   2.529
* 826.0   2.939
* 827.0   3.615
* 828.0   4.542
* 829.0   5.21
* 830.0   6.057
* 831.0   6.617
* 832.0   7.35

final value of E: 0.7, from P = 1.9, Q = 2.939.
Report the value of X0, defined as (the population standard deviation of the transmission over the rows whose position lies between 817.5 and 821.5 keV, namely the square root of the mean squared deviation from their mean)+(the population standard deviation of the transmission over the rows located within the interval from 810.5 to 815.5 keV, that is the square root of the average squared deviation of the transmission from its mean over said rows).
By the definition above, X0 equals 0.97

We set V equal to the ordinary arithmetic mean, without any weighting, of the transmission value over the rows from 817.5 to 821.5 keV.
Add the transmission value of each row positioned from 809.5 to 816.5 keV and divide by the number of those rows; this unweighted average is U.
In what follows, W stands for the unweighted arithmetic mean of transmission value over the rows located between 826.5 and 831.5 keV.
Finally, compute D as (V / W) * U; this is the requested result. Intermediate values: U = 4.2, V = 1.9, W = 5.2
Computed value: 2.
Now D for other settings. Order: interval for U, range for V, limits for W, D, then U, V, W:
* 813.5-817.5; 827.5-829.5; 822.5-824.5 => 8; 3.0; 4.9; 1.9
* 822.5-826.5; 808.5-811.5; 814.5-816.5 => 4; 2.3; 5.5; 3.0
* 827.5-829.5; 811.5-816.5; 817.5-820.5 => 9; 4.9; 3.7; 2.0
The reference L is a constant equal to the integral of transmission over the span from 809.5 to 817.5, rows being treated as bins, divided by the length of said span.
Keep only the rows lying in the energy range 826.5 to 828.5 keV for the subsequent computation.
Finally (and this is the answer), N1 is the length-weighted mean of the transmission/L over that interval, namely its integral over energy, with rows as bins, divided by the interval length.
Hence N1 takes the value 1.02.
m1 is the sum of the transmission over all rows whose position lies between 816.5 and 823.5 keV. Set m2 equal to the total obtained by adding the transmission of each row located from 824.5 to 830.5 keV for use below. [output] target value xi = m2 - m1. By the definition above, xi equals 11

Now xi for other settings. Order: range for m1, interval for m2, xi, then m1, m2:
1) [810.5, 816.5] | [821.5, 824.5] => -18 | 24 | 6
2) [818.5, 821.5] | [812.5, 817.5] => 11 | 5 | 16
